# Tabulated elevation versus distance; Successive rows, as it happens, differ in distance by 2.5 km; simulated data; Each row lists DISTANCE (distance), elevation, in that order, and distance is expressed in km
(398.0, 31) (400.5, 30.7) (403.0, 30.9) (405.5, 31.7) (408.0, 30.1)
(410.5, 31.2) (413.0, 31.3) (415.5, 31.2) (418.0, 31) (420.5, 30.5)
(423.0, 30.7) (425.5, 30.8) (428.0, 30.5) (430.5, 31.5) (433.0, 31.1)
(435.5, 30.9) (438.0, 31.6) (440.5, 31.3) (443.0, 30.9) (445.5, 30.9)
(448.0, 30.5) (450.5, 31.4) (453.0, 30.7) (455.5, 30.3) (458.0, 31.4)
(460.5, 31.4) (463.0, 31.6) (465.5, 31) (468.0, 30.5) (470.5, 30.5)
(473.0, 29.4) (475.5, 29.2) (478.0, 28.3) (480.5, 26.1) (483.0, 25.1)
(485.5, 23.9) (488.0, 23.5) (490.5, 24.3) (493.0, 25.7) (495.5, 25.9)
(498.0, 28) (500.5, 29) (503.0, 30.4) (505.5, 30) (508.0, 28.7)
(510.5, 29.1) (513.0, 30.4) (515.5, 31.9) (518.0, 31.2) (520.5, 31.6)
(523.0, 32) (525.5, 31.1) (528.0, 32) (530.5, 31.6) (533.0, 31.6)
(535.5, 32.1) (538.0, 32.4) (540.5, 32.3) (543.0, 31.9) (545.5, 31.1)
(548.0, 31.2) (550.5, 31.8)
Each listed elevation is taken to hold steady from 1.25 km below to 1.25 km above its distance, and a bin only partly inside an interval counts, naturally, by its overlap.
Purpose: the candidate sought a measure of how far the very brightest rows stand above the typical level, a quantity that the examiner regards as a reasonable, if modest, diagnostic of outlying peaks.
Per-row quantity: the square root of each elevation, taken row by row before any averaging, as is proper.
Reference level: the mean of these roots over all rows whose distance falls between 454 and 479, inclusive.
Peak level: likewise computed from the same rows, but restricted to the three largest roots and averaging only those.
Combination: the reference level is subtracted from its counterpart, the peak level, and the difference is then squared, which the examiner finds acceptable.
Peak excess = 0.010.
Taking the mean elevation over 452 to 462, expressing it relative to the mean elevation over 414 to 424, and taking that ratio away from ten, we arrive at 9.00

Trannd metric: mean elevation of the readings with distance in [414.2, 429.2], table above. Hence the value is 30.8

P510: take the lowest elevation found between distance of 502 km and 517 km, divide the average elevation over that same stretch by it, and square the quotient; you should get 1.10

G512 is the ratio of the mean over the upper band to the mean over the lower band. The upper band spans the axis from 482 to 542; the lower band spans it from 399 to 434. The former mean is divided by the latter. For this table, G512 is 0.95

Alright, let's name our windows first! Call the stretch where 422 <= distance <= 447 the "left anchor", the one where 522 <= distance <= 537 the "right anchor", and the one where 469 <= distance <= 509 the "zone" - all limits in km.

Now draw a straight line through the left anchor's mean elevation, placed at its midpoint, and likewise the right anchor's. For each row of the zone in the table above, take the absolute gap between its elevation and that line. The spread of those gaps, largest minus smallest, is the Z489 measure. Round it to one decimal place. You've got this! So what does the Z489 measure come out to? 7.1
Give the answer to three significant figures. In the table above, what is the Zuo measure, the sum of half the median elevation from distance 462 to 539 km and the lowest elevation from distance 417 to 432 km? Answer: 45.7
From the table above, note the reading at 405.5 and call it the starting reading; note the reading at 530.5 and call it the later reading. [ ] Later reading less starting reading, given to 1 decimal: -0.1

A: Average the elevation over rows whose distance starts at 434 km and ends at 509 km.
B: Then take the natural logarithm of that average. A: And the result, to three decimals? 3.370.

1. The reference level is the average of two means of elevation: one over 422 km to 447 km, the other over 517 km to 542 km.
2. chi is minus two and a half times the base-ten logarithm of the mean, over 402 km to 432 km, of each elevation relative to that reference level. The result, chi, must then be 0.016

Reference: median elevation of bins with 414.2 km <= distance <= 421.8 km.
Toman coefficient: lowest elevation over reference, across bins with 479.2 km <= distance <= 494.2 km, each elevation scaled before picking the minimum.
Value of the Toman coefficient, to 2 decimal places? 0.76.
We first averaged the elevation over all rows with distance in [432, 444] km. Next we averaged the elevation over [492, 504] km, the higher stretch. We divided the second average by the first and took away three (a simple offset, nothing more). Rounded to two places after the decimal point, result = -2.11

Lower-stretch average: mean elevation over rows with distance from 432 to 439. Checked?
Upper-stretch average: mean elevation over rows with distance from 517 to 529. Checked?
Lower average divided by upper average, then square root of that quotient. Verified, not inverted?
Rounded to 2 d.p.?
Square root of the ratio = 0.99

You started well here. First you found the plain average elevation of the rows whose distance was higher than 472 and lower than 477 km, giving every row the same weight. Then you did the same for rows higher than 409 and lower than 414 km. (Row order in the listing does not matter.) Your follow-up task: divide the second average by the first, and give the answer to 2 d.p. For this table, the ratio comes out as 1.07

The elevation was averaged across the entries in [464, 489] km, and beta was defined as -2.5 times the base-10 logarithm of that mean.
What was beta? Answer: -3.61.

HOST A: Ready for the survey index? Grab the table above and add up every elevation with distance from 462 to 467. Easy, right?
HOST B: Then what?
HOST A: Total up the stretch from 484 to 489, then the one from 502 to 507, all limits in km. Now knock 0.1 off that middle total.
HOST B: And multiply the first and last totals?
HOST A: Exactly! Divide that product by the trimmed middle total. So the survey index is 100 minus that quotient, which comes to 20.1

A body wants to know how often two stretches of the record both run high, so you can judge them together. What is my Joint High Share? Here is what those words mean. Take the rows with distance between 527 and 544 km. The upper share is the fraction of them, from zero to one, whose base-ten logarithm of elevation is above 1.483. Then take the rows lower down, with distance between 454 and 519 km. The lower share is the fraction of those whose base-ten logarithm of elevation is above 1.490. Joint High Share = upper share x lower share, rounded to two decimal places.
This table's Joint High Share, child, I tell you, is 0.23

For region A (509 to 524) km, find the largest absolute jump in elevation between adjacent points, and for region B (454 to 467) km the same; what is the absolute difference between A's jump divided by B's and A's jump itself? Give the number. 0.14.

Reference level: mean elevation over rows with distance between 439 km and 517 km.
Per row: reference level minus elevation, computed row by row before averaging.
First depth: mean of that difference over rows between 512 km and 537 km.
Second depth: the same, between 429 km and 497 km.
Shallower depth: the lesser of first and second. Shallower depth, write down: -2.48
